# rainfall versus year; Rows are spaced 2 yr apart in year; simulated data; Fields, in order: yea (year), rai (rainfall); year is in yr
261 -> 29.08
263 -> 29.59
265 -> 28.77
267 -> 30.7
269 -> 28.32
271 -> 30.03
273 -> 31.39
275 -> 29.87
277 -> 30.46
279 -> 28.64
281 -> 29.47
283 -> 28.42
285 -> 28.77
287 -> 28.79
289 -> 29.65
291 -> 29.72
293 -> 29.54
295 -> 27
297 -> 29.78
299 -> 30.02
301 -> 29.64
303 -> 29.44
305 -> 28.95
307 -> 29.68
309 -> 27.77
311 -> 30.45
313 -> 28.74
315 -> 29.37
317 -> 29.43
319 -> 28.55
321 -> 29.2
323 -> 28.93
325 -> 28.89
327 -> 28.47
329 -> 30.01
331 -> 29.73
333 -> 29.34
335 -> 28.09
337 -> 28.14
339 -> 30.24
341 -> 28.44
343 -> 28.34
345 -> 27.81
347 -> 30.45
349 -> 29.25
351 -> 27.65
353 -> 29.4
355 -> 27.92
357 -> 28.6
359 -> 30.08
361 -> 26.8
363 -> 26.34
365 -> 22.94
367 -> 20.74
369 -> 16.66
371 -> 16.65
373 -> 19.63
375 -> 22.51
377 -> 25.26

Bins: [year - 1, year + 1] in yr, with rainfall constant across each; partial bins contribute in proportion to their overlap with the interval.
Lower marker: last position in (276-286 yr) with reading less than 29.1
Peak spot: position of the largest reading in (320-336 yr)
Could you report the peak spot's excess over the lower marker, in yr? 44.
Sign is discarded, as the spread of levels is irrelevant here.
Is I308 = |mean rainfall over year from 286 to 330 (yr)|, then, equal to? 29.2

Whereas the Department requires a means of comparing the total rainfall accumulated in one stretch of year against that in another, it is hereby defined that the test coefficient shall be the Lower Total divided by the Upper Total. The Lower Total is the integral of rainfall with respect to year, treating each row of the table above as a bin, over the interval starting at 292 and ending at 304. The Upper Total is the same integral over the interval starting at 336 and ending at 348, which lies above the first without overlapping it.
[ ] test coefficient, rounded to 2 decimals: 1.01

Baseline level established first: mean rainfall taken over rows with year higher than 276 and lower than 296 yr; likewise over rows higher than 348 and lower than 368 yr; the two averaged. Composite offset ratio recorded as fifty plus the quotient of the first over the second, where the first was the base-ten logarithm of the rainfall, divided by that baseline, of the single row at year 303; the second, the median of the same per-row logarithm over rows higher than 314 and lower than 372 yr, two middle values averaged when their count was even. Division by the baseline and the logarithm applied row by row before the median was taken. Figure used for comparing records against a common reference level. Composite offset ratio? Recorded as 53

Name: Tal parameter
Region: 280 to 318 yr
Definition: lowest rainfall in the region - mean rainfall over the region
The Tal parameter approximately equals -2.2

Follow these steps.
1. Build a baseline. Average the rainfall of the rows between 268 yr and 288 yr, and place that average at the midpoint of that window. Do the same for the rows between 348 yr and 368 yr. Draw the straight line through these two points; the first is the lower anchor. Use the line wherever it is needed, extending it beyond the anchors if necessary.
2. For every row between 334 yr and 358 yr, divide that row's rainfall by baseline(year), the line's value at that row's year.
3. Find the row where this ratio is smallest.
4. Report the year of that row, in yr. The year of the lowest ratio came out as 335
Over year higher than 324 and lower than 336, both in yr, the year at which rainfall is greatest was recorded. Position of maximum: 329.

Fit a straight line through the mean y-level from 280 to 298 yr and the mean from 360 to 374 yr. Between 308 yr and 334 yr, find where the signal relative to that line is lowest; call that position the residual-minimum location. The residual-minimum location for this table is 309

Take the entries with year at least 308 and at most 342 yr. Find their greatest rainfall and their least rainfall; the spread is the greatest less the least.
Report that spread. 2.7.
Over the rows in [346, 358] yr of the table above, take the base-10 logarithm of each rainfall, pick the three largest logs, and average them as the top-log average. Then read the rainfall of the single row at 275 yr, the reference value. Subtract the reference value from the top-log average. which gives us -28.4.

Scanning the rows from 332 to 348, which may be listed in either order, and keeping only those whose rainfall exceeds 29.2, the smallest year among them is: 333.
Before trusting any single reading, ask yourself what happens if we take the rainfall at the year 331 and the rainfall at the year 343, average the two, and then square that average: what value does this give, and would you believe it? 843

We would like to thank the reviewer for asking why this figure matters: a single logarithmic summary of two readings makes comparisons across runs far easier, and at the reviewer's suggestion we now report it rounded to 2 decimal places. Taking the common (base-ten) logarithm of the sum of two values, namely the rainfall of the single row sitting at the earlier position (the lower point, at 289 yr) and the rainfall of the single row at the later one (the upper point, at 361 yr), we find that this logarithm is 1.75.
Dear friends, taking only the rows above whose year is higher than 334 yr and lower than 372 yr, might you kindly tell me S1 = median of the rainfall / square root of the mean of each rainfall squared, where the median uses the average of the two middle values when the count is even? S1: 1.045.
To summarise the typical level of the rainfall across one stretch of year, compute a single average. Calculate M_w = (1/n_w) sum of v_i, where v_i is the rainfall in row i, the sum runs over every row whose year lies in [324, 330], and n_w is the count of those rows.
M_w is 29.1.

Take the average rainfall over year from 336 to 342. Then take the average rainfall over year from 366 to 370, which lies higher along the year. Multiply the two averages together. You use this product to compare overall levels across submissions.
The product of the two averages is 541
